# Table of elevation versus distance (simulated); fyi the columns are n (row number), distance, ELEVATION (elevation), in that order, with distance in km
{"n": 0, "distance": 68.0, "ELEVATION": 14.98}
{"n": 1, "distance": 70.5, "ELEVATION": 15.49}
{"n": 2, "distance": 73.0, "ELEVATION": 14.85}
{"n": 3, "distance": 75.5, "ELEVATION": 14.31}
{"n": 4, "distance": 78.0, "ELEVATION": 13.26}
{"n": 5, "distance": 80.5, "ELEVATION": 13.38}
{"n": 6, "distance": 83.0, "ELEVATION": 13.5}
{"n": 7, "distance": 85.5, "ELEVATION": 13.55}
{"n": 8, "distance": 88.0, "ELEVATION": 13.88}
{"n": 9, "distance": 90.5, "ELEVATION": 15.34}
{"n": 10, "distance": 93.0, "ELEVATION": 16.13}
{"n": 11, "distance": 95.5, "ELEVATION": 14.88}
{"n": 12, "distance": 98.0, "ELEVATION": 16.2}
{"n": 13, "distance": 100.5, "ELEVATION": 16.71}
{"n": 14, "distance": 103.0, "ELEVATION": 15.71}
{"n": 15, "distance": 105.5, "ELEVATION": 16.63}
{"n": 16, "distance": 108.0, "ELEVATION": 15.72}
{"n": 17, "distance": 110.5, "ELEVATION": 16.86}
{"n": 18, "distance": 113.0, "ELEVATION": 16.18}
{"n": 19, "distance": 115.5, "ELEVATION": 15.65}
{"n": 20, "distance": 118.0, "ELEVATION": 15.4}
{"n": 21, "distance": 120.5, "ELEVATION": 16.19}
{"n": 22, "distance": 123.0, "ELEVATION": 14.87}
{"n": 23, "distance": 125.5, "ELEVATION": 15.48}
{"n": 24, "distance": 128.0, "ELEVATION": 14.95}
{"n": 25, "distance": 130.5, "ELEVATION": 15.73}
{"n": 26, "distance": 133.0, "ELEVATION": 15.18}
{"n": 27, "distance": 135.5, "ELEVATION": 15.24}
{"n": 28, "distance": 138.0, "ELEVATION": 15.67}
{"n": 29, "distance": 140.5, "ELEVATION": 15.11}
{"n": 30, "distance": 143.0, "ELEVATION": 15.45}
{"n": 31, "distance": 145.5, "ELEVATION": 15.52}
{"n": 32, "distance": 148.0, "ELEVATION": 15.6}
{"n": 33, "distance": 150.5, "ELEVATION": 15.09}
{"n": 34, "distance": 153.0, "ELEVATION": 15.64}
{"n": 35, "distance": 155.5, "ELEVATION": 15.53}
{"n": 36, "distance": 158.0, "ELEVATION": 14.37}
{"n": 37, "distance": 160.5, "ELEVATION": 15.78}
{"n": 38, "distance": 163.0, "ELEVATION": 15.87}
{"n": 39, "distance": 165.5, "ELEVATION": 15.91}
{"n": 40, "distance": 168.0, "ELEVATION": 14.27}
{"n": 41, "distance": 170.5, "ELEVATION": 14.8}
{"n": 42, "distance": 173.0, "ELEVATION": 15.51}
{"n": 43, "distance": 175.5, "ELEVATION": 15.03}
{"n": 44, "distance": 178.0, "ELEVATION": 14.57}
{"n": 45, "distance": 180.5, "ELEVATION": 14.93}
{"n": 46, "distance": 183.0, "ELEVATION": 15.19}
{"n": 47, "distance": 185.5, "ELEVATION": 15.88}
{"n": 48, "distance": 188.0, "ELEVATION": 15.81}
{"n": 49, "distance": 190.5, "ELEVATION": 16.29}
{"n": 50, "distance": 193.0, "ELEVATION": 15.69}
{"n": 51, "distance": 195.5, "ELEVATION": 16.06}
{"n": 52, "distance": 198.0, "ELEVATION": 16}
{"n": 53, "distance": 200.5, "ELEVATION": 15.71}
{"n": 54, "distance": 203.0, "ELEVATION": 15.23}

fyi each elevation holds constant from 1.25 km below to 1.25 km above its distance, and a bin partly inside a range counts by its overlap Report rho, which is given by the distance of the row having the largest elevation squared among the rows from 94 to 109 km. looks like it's 100.5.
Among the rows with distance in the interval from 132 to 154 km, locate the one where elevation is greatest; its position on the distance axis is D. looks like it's 138.0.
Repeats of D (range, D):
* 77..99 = 98.0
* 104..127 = 110.5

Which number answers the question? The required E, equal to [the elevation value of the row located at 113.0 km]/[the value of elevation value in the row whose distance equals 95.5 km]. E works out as 1.09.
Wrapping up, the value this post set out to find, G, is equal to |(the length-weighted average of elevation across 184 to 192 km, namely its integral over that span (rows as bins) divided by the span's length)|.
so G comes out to 16.0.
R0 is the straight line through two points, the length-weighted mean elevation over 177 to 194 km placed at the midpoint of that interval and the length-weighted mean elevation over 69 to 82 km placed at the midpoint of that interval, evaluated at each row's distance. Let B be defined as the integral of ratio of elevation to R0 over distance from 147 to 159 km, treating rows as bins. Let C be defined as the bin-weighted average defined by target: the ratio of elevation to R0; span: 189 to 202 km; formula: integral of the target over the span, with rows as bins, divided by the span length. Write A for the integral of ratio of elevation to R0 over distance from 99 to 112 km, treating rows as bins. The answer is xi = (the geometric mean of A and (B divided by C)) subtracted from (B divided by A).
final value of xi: -12.3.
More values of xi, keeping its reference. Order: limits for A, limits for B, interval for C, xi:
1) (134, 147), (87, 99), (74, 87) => -12.4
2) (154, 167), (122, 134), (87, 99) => -11.5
